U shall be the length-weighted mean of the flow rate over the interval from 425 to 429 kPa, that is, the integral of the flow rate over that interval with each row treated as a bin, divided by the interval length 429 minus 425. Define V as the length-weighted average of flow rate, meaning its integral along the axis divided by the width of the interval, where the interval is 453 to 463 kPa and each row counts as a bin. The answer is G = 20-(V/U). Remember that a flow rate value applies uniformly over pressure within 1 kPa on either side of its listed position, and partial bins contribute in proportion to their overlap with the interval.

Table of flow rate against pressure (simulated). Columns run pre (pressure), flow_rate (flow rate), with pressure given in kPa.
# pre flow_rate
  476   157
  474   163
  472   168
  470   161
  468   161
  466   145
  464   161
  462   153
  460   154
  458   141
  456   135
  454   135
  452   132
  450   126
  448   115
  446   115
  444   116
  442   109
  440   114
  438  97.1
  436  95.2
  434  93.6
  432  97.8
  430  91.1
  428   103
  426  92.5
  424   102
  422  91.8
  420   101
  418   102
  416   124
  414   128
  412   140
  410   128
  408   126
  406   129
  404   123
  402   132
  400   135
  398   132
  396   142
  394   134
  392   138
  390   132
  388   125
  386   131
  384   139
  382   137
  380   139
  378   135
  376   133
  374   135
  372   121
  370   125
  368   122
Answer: 18.5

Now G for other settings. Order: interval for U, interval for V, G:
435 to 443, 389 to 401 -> 18.7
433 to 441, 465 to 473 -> 18.4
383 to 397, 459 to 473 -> 18.8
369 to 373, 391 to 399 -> 18.9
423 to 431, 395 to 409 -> 18.6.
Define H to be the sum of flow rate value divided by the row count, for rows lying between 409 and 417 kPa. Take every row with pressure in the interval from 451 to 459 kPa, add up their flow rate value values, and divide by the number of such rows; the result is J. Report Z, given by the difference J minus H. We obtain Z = 6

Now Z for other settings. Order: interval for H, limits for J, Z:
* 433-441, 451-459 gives 36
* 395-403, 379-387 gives 1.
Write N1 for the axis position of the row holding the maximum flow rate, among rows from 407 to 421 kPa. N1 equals 412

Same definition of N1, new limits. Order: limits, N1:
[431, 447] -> 444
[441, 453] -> 452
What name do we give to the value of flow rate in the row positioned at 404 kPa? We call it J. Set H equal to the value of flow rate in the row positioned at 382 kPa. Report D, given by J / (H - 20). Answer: 1.05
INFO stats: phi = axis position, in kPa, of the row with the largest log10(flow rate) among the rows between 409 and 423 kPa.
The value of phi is 412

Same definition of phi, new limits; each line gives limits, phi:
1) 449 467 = 464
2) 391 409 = 396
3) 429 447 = 444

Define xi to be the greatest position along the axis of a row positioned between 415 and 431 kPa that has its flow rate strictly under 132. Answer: 430 kPa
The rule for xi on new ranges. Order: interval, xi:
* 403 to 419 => 418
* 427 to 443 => 442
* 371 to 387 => 386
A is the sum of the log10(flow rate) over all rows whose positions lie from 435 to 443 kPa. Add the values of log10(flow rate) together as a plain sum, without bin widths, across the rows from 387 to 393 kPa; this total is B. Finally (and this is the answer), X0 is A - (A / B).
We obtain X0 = 7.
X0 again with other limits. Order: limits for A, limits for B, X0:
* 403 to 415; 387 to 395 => 11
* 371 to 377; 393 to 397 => 5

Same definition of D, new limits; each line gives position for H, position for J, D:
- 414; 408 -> 1.17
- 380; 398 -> 1.11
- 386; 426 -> 0.83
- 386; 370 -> 1.13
